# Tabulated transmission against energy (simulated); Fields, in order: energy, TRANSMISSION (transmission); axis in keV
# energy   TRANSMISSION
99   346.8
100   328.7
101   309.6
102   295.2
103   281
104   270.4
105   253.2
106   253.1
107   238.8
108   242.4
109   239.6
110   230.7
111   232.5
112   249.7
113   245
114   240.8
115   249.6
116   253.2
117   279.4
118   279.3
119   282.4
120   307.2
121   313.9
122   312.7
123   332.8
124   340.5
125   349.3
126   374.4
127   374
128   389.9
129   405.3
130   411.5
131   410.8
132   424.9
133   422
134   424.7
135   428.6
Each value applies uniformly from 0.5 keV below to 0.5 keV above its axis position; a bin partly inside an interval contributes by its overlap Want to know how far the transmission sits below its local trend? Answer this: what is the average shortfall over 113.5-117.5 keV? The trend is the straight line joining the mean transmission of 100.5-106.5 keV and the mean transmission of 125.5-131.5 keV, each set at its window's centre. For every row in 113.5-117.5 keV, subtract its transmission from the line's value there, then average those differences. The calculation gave 78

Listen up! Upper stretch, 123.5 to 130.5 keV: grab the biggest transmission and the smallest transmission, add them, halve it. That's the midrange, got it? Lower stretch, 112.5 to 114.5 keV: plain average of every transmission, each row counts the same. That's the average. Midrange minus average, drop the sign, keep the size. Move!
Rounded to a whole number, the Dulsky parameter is 133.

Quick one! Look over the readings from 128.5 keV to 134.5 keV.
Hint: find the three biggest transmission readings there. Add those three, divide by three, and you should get 424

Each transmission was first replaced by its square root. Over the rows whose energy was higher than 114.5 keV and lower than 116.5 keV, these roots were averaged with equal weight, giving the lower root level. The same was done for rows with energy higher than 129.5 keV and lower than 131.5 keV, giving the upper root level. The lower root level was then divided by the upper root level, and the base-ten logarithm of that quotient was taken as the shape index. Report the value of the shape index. -0.11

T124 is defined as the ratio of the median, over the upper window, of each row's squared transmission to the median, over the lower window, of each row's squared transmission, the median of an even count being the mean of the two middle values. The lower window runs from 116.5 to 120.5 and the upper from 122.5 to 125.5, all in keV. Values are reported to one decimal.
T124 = 1.5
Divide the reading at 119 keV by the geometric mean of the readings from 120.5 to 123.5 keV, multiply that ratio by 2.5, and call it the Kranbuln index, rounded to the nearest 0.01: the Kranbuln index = 2.21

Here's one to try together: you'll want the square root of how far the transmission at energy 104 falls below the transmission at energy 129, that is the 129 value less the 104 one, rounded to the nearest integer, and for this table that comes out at 12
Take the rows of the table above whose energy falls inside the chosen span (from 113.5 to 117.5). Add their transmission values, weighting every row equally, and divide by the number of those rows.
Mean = 256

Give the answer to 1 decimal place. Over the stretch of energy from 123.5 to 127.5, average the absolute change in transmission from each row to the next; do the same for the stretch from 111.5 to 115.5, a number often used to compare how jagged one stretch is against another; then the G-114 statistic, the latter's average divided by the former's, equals 0.5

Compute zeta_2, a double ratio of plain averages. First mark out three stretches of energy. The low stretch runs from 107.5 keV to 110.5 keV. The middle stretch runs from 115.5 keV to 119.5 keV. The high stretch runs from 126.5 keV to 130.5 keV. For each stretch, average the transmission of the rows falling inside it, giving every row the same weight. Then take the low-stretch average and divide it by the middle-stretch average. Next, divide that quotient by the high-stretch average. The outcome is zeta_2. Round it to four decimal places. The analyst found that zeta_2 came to 0.0022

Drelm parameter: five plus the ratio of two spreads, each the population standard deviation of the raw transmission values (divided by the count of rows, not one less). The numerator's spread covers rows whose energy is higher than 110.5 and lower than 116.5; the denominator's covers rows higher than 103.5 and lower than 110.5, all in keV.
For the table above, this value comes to 5.6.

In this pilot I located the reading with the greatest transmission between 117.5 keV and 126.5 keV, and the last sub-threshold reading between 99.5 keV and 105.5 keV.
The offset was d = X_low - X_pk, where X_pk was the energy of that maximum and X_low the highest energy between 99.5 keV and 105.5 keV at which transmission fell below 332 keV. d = -21 keV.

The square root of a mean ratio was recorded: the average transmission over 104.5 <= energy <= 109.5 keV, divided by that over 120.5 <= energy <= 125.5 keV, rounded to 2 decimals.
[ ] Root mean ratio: 0.86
